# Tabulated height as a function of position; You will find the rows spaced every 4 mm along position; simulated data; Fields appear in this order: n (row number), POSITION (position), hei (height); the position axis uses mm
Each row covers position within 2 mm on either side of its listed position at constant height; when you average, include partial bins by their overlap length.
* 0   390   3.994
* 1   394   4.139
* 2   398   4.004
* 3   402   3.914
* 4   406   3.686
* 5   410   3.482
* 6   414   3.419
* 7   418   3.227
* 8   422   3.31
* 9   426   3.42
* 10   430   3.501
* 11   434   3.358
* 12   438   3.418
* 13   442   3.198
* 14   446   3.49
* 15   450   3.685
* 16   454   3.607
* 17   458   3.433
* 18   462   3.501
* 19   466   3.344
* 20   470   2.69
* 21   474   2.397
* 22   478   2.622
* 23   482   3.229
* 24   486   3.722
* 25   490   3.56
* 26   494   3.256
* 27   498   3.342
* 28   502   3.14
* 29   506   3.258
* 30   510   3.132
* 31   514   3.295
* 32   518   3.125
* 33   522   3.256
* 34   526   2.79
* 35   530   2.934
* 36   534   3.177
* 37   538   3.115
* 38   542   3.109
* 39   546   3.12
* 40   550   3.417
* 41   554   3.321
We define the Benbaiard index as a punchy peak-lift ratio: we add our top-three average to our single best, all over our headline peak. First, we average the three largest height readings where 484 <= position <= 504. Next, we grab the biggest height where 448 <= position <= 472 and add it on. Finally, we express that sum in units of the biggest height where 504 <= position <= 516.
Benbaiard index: 2.19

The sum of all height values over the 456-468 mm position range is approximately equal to 10.3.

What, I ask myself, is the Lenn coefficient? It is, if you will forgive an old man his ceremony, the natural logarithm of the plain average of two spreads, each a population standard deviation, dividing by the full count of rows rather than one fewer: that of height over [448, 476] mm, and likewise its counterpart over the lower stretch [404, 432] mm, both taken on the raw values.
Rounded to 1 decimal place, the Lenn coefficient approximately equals -1.2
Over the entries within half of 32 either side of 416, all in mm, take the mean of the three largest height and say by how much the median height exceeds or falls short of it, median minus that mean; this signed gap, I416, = -0.25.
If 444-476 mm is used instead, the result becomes -0.14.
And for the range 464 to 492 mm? -0.31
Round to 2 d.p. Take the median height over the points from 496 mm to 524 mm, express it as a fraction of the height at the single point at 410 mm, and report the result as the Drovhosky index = 0.94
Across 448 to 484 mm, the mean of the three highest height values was 3.60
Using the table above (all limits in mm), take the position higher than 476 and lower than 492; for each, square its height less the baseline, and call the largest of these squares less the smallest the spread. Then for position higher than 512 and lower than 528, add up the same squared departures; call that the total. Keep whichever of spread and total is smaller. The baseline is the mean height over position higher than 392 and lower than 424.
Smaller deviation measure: 1.05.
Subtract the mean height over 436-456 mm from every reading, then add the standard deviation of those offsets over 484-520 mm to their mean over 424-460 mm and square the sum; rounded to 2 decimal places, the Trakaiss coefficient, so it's 0.03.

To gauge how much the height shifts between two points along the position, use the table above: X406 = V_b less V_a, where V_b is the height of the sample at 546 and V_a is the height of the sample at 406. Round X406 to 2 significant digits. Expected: -0.57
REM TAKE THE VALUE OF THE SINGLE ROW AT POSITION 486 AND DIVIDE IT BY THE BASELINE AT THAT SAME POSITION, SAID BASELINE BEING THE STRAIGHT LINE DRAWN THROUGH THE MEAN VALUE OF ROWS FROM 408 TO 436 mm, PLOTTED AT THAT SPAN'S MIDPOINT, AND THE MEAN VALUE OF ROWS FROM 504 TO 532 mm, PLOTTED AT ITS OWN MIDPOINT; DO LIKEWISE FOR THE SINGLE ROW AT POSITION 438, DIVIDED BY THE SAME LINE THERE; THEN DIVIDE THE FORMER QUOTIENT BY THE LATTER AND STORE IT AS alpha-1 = 1.14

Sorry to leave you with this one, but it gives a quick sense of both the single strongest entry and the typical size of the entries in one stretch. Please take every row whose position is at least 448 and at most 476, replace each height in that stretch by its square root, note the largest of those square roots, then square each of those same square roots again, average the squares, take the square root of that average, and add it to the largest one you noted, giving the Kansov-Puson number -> 3.72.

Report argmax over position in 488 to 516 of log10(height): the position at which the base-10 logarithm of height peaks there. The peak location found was 490 mm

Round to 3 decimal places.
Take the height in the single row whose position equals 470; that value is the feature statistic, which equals 2.690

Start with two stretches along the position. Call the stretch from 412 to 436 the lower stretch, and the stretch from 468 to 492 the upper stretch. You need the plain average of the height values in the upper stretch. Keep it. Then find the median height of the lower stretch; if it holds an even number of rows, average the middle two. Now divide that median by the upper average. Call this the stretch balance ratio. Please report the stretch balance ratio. 1.12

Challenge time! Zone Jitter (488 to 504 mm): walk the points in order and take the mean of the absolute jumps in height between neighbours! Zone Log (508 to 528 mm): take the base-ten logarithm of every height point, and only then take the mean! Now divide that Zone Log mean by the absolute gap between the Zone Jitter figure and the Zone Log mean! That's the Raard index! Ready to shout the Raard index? 1.67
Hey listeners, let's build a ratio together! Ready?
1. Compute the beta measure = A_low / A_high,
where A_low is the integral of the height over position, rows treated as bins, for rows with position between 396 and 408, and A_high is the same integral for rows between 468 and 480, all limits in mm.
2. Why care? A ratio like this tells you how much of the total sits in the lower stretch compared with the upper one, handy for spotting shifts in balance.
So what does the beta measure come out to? 1.51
